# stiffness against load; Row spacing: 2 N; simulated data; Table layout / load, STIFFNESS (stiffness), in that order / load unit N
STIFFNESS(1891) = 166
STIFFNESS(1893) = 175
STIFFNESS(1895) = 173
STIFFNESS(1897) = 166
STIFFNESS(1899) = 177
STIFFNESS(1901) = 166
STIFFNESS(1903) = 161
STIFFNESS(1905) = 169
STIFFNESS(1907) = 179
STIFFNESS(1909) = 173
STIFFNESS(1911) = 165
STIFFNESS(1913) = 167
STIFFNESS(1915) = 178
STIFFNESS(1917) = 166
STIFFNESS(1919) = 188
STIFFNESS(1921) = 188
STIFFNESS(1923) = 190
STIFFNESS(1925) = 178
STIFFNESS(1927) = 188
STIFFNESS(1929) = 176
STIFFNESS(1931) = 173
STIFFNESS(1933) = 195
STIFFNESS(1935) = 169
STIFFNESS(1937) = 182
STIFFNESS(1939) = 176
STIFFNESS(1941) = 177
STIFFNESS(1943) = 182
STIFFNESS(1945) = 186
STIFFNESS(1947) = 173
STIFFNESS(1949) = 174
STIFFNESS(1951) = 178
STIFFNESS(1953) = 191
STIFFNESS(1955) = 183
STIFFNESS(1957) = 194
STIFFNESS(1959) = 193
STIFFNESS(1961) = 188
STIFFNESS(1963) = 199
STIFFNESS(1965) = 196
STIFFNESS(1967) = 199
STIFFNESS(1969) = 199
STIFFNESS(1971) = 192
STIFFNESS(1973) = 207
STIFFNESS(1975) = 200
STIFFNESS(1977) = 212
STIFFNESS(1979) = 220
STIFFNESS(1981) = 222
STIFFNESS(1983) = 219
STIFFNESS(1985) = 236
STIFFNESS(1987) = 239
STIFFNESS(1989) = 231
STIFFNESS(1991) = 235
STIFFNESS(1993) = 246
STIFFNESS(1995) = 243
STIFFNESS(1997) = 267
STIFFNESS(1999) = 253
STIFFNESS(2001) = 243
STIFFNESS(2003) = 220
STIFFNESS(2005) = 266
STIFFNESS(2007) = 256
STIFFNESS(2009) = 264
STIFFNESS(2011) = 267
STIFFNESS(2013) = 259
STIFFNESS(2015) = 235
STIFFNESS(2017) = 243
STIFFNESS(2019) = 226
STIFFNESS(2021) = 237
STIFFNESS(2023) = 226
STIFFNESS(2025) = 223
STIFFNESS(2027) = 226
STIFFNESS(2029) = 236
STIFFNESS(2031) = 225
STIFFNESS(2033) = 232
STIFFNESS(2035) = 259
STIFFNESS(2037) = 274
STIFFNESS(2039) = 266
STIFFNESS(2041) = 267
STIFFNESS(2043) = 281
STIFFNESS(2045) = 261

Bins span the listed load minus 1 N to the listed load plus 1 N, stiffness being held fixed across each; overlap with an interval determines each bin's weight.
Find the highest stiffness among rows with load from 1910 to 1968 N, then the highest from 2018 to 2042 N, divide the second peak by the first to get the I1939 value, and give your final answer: 1.38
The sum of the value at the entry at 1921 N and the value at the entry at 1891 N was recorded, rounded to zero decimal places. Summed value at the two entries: 354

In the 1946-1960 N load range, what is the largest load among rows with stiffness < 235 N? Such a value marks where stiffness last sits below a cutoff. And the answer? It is 1959 N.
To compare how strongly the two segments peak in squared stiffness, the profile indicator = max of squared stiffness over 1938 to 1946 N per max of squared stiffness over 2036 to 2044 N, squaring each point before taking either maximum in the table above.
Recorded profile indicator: 0.44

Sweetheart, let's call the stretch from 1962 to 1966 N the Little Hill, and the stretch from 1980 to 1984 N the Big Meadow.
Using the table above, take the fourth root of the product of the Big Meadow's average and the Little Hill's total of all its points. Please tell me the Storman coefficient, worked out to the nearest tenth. 17.2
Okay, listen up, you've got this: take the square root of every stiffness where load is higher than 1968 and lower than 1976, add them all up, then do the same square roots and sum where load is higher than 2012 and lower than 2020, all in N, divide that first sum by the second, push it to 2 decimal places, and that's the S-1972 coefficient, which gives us 0.91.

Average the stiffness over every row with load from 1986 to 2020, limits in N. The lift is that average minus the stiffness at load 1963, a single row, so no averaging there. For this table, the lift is 48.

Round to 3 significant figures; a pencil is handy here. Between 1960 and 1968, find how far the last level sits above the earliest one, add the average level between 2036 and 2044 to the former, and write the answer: 283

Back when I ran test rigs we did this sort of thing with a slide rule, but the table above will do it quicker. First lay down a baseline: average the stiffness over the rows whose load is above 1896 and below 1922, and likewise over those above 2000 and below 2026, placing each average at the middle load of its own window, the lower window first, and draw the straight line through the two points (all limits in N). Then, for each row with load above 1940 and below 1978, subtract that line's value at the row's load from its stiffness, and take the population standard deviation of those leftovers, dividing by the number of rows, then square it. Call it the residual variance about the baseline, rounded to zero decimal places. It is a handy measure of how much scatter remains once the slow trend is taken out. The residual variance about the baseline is 30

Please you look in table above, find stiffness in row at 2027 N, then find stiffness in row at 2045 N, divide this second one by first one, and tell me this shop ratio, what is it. 1.15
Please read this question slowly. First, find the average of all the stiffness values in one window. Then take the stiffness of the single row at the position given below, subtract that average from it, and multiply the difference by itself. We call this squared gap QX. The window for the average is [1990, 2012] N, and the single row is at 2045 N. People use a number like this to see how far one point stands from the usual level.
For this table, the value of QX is 102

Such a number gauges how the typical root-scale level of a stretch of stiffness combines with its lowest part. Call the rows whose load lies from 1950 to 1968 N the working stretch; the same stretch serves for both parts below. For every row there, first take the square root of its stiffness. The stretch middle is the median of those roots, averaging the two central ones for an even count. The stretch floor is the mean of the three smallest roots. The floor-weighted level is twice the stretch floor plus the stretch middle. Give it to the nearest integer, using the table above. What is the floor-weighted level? 41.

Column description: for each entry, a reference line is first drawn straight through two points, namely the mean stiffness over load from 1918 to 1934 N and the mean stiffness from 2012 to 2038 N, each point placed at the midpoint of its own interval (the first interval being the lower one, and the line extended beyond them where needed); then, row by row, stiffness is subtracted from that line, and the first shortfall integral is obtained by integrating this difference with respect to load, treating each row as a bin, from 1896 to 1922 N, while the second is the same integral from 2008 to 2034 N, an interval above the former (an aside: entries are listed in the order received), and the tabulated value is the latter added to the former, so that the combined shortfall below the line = 17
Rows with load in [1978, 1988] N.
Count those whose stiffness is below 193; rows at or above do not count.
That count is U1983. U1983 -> 0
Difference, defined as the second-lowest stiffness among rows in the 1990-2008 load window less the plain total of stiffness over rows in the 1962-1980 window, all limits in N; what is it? -1589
